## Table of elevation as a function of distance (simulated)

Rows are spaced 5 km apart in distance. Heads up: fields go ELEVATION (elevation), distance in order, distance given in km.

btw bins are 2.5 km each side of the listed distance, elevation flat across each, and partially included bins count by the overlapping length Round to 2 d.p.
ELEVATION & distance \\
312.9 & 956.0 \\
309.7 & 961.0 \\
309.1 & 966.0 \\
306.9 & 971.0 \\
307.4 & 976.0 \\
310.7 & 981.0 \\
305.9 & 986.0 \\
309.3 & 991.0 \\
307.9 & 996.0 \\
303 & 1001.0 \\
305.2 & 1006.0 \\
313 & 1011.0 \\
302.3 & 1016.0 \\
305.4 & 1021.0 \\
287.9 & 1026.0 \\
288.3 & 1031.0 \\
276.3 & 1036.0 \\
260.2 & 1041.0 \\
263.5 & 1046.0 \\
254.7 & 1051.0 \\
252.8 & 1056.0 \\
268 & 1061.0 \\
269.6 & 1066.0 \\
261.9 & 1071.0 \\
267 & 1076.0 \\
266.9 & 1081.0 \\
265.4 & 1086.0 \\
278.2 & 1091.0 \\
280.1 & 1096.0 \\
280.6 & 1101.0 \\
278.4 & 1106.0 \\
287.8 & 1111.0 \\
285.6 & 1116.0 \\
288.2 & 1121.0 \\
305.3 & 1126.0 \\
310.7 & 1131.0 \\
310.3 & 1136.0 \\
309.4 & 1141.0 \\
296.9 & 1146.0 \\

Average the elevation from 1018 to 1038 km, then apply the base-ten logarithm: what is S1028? 2.46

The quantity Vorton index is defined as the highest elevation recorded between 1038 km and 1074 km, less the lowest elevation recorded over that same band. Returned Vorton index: 17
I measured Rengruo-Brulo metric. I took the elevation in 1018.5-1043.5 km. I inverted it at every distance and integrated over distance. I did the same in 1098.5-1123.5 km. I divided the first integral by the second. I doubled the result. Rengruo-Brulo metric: 2.0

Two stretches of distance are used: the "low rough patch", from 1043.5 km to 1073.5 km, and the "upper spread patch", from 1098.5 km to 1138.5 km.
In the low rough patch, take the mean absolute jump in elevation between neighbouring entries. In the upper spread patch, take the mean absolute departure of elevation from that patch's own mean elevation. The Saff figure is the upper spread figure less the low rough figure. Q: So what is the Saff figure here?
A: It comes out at 4.5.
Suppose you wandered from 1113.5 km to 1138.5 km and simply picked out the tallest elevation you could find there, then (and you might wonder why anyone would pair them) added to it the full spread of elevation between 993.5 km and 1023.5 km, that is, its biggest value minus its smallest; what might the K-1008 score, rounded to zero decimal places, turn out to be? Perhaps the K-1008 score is 321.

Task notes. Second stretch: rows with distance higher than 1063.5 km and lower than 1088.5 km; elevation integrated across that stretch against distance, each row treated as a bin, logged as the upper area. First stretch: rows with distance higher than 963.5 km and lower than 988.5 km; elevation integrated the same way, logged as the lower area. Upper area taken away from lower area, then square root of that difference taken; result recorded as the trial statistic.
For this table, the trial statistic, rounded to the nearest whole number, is 32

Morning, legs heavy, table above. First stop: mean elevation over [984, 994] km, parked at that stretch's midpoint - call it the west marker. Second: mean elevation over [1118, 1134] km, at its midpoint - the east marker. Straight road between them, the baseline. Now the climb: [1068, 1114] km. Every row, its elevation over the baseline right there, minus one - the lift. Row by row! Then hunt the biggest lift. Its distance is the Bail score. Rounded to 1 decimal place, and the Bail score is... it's 1111.0 km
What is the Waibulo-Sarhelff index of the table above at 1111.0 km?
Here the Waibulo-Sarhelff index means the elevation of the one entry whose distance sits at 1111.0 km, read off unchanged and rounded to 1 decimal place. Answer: 287.8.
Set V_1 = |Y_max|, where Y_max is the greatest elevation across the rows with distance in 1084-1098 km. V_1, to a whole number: 280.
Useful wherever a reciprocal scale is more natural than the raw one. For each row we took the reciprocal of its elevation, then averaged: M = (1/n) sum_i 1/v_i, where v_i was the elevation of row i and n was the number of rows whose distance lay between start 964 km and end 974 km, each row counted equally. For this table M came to 0.0032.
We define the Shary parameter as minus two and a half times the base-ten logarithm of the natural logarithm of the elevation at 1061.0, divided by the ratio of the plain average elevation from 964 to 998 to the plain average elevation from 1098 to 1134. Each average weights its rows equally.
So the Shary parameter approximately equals -1.81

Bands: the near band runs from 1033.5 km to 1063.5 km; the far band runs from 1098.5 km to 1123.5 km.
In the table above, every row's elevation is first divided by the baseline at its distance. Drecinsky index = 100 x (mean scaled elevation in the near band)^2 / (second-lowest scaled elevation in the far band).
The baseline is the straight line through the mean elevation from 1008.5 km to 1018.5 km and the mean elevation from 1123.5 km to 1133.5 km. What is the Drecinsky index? 80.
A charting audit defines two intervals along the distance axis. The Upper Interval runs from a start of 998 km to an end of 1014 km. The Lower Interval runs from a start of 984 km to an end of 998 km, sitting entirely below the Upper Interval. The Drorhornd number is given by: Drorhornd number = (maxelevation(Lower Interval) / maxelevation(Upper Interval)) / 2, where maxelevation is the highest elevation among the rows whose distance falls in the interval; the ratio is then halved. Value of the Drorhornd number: 0.49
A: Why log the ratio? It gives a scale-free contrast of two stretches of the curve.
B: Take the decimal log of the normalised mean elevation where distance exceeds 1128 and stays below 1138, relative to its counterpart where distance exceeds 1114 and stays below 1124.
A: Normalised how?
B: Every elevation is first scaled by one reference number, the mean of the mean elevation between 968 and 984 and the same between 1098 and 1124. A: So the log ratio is 0.03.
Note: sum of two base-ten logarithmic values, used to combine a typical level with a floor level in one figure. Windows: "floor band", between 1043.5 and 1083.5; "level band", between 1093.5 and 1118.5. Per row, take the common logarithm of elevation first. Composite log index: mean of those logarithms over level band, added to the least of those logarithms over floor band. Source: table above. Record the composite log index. 4.85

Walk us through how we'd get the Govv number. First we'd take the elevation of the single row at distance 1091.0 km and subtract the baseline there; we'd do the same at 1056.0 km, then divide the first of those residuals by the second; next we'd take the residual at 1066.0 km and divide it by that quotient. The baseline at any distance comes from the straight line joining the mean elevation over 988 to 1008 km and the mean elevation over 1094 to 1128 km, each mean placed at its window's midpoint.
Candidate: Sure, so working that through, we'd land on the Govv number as -91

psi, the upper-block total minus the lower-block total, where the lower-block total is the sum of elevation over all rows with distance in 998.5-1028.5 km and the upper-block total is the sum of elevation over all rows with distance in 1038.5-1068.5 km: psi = -248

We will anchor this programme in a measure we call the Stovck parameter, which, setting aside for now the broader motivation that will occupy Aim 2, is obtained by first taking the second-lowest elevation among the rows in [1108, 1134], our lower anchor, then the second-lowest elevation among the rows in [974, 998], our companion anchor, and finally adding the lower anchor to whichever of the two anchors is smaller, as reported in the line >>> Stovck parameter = 576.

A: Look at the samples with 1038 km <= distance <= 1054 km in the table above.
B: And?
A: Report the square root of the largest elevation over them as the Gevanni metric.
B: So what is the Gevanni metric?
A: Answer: 16.2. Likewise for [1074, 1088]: 16.3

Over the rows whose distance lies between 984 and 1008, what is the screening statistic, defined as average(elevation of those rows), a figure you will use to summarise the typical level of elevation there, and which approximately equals 306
